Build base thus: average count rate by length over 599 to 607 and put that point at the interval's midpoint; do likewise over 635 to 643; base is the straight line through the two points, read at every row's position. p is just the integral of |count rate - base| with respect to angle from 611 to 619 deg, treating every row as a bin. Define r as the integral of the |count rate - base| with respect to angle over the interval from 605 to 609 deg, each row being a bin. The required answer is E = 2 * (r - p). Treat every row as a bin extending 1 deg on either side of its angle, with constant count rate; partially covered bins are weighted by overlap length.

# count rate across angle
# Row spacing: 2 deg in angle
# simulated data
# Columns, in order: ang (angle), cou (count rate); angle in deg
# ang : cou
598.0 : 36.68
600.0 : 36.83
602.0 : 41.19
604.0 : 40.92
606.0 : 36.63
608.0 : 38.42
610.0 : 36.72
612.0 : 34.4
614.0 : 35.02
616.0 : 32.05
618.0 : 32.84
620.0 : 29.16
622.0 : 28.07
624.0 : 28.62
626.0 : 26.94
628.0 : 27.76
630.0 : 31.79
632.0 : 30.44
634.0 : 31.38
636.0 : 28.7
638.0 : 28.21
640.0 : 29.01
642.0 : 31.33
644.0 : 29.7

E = -25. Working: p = 17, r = 5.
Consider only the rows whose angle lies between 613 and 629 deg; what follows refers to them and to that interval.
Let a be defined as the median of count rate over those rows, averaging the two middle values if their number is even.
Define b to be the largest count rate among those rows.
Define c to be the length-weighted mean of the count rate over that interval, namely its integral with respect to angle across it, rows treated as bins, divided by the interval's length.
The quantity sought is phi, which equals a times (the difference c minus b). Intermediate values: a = 28.9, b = 35.02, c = 30.1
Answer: -143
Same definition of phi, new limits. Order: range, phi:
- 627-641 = -63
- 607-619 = -122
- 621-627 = -21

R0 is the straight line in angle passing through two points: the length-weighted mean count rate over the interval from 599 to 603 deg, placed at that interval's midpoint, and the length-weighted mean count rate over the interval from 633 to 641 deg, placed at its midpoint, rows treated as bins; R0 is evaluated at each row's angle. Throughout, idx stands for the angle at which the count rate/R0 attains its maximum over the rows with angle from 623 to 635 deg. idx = 634.0 deg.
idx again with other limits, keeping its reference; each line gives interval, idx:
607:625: 608.0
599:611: 604.0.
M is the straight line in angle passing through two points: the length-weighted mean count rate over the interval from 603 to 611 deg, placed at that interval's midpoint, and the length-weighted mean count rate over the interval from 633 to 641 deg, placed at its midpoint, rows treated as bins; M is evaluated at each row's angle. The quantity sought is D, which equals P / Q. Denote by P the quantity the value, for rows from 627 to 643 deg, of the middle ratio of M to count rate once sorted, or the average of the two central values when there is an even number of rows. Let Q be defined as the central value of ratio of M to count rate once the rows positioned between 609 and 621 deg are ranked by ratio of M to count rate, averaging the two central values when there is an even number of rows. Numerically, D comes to 0.94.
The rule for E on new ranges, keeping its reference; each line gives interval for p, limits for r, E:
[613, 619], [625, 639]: 33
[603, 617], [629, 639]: -28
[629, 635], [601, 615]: 34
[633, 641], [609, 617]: 13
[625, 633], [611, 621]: 10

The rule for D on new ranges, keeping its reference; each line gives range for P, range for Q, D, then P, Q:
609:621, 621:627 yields 0.89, 1.07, 1.20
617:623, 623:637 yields 1.14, 1.18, 1.03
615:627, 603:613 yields 1.15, 1.17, 1.02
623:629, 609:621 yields 1.09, 1.16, 1.07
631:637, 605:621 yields 0.96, 1.01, 1.06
